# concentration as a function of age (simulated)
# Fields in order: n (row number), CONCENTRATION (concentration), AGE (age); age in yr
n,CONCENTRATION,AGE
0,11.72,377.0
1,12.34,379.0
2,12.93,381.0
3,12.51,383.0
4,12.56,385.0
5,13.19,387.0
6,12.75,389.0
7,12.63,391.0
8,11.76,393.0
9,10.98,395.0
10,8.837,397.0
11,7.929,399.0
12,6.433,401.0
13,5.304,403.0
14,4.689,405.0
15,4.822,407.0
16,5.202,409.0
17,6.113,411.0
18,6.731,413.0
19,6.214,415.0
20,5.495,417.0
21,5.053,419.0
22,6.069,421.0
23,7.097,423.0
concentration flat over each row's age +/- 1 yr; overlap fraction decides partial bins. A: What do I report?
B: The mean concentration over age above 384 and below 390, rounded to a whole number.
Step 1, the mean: 13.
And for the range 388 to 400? 11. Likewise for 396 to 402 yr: 8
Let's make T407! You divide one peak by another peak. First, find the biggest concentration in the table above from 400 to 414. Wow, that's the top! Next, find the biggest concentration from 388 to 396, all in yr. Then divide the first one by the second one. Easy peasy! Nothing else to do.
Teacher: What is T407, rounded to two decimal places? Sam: 0.53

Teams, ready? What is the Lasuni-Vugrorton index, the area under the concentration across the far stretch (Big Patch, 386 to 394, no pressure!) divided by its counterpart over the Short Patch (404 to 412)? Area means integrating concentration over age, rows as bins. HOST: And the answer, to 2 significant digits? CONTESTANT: 2.4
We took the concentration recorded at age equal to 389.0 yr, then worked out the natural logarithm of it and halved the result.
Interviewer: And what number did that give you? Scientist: 1.3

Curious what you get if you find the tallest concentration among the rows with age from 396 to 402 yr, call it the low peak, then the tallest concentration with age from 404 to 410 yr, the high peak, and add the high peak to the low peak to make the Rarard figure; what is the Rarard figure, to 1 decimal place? 14.0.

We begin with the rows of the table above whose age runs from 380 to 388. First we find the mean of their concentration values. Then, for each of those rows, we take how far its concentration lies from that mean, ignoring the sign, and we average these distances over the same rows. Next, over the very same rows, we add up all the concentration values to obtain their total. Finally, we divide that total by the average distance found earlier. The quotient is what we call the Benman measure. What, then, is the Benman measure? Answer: 195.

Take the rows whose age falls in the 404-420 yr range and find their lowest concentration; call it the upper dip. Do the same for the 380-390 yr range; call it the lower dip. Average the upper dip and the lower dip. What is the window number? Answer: 8.60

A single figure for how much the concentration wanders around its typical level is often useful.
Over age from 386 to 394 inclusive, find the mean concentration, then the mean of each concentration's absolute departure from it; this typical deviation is 0.41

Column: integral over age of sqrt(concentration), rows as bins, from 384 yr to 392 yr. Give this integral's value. 29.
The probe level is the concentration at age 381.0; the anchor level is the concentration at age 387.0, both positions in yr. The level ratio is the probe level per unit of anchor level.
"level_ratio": 1.0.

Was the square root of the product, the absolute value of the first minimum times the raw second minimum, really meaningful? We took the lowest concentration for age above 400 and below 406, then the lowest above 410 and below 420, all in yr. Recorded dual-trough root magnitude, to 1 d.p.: 4.9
